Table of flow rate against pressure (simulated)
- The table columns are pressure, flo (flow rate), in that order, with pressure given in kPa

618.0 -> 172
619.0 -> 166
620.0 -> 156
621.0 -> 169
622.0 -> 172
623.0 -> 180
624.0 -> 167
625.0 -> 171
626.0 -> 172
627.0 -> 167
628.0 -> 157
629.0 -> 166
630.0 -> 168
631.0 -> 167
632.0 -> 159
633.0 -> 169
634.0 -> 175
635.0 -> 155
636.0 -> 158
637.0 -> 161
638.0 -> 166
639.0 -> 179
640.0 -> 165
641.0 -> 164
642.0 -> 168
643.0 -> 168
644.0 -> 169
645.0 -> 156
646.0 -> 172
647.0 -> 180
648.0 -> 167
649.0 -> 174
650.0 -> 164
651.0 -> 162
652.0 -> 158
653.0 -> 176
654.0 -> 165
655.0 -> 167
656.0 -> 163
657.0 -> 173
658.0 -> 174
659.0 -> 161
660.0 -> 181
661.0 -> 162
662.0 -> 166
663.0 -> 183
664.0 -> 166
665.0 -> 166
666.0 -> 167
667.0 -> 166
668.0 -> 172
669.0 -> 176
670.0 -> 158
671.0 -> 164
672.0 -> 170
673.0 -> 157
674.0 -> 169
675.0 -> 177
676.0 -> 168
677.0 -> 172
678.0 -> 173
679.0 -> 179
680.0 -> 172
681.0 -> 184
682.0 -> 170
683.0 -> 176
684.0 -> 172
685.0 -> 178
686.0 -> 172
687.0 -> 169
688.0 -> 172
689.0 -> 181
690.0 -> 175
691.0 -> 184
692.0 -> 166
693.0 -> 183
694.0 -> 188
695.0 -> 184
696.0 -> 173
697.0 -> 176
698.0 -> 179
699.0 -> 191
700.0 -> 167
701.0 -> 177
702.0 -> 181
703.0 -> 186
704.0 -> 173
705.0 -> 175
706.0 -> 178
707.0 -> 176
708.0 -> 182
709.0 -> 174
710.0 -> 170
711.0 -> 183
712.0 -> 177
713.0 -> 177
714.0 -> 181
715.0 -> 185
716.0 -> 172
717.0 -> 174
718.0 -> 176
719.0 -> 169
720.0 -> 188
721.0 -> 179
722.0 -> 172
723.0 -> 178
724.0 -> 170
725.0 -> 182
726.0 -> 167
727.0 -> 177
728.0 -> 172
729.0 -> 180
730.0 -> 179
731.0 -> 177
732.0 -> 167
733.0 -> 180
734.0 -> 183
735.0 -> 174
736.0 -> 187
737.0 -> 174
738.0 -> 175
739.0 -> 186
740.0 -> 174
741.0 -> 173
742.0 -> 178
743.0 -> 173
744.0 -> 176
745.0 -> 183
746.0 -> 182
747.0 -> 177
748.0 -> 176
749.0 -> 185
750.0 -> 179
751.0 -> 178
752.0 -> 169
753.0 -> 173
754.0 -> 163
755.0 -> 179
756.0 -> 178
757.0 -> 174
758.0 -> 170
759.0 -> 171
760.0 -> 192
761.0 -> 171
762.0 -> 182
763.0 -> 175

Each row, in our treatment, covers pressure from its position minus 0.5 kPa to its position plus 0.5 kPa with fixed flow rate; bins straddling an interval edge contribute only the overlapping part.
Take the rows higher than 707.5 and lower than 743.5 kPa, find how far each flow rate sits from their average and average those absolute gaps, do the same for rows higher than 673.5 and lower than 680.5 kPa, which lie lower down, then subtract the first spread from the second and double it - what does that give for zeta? -2.9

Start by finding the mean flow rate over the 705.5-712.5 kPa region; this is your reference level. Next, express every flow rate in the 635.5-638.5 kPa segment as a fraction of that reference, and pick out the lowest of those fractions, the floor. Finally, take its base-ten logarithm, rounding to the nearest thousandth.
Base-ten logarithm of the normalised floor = -0.050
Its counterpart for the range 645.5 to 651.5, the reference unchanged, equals -0.039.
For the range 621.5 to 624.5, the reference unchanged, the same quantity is -0.026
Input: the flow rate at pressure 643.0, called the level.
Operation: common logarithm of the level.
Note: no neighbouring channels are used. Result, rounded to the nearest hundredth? 2.23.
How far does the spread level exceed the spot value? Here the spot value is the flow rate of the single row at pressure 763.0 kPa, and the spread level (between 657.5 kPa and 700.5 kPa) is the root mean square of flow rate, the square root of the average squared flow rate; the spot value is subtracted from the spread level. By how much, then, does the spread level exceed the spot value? -2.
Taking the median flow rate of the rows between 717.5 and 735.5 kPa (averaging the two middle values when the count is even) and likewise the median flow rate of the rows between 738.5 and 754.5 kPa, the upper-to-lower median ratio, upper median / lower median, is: 1.00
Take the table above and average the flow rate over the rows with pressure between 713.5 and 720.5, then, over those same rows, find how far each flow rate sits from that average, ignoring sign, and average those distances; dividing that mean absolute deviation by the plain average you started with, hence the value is 0.033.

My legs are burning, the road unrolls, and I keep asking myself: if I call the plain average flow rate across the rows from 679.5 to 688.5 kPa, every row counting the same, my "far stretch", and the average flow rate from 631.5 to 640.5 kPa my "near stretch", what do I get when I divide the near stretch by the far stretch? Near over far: 0.950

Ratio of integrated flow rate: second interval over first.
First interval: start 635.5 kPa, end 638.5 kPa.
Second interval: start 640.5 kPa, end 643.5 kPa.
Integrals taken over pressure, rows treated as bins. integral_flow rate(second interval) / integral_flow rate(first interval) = 1.03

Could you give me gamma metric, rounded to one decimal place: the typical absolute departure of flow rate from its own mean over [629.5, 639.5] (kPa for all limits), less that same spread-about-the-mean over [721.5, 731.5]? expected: 1.8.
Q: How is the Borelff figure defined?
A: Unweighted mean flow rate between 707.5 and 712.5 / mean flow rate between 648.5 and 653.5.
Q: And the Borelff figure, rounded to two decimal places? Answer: 1.06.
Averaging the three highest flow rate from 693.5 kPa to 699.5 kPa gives 188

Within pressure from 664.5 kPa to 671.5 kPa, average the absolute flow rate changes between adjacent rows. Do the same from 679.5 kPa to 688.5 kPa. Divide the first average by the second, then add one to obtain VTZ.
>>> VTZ 1.9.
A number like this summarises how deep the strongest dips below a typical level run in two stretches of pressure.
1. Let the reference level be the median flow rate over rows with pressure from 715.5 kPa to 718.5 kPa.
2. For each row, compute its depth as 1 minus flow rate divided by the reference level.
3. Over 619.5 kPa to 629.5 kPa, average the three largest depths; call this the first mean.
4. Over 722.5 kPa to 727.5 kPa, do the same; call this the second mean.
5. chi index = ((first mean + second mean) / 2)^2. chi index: 0.0024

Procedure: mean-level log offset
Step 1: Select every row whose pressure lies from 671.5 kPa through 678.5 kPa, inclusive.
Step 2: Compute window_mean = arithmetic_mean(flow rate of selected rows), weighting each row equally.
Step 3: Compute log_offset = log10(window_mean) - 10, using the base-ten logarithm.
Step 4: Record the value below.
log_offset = -7.77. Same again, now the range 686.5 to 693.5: -7.76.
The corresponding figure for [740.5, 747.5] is -7.75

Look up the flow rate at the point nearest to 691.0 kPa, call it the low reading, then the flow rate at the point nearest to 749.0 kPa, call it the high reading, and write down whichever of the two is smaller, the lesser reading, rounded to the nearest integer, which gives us 184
